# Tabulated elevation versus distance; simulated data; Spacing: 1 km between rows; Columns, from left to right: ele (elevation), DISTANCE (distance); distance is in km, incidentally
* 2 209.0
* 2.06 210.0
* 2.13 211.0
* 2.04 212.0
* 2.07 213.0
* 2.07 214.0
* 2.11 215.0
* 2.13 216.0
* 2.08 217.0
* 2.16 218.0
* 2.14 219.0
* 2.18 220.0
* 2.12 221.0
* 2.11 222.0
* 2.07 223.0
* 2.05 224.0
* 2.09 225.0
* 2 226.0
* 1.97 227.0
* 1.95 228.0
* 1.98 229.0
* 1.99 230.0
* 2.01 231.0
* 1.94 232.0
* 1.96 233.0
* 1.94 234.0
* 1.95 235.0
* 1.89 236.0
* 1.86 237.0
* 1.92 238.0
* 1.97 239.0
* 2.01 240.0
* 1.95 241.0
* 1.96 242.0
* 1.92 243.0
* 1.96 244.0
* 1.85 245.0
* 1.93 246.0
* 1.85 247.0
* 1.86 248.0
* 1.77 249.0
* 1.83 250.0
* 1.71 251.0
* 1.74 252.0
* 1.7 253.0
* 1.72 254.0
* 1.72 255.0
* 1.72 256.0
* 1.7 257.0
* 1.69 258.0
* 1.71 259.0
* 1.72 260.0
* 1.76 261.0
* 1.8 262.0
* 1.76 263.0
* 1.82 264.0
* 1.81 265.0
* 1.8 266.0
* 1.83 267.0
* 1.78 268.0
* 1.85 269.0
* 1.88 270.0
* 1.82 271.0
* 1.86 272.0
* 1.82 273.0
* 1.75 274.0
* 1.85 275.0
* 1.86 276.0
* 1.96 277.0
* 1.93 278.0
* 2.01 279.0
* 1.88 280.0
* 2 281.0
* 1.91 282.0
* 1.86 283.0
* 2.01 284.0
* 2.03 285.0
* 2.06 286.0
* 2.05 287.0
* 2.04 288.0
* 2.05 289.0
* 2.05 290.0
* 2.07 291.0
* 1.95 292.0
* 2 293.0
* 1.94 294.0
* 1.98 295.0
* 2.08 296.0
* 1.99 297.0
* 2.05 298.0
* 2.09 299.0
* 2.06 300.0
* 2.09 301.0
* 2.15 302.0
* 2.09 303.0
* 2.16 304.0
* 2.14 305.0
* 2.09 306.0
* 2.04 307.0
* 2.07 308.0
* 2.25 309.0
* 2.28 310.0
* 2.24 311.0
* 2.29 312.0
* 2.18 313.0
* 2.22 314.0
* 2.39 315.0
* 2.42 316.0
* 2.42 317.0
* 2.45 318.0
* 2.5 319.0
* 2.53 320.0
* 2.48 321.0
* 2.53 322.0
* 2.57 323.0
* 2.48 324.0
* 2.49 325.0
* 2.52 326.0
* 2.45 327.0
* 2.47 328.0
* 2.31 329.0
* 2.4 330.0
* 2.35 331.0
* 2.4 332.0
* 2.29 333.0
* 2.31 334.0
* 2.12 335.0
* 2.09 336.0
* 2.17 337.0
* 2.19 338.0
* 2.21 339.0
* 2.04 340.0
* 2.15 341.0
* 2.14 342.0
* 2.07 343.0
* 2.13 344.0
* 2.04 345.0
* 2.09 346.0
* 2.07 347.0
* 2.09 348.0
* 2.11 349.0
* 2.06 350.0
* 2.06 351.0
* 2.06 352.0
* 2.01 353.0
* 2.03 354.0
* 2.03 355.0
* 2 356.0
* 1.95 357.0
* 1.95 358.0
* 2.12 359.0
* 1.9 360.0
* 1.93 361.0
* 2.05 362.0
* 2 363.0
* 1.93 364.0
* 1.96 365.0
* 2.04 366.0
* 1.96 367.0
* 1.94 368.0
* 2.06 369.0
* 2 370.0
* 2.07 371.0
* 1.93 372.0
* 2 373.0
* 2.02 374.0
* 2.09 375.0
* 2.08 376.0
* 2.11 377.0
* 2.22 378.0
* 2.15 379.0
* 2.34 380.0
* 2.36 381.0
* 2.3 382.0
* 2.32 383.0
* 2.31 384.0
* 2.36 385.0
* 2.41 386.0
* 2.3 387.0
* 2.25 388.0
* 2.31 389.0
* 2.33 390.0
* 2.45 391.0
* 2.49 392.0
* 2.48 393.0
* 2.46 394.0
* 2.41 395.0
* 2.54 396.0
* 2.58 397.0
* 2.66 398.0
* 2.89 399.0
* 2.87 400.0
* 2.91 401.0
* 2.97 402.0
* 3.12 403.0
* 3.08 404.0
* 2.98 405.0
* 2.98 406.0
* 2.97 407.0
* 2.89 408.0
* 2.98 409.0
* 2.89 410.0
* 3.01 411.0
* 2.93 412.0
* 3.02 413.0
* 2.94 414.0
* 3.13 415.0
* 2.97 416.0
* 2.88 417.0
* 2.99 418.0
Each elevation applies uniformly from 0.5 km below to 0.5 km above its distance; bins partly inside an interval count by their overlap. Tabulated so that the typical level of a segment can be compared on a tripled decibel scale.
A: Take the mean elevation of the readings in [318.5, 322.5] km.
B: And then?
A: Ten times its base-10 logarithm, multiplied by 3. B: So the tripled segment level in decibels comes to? 12.0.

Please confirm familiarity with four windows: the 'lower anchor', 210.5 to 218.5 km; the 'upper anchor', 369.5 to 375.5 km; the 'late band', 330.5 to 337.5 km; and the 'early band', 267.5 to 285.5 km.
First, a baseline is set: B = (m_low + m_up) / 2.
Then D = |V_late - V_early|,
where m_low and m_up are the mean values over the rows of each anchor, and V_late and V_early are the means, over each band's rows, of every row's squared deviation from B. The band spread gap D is 0.014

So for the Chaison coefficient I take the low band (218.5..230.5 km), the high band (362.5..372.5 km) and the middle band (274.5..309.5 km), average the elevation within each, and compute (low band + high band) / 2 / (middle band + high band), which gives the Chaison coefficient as 0.50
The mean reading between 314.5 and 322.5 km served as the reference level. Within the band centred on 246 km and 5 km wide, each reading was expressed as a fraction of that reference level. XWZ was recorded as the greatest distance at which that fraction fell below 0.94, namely 248.0 km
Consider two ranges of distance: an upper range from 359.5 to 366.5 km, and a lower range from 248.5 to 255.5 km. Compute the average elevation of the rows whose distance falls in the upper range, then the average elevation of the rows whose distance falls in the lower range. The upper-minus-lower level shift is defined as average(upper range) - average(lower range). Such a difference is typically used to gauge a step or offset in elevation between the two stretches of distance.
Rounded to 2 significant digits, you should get 0.23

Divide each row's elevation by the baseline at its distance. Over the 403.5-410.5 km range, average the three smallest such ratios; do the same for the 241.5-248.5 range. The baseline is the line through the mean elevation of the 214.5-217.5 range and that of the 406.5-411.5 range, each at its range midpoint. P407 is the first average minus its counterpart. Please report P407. 0.16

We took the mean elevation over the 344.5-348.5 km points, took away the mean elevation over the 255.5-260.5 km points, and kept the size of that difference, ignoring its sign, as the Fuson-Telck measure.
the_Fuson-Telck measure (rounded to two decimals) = 0.36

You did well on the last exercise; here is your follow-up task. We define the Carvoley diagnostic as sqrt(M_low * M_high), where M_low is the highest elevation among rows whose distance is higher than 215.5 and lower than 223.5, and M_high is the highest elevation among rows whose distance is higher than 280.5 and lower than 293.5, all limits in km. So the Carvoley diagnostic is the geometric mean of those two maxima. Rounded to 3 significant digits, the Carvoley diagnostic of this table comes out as 2.12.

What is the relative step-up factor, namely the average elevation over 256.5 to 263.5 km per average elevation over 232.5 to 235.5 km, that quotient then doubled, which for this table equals 1.78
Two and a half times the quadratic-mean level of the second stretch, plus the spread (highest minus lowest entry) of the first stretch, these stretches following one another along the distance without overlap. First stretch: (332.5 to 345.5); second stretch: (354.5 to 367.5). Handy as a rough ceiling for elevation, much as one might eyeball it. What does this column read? 5.2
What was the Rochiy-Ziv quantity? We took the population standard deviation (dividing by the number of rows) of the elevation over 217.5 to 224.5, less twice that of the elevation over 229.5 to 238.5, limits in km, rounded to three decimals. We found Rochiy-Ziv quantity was -0.044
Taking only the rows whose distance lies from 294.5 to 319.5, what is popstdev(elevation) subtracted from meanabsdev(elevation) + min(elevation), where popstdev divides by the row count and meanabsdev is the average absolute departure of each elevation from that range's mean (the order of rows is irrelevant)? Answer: 1.96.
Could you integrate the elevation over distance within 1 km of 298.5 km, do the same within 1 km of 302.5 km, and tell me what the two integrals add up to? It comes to 8.4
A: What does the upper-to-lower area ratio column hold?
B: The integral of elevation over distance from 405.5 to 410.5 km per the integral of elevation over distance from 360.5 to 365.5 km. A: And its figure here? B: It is 1.49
